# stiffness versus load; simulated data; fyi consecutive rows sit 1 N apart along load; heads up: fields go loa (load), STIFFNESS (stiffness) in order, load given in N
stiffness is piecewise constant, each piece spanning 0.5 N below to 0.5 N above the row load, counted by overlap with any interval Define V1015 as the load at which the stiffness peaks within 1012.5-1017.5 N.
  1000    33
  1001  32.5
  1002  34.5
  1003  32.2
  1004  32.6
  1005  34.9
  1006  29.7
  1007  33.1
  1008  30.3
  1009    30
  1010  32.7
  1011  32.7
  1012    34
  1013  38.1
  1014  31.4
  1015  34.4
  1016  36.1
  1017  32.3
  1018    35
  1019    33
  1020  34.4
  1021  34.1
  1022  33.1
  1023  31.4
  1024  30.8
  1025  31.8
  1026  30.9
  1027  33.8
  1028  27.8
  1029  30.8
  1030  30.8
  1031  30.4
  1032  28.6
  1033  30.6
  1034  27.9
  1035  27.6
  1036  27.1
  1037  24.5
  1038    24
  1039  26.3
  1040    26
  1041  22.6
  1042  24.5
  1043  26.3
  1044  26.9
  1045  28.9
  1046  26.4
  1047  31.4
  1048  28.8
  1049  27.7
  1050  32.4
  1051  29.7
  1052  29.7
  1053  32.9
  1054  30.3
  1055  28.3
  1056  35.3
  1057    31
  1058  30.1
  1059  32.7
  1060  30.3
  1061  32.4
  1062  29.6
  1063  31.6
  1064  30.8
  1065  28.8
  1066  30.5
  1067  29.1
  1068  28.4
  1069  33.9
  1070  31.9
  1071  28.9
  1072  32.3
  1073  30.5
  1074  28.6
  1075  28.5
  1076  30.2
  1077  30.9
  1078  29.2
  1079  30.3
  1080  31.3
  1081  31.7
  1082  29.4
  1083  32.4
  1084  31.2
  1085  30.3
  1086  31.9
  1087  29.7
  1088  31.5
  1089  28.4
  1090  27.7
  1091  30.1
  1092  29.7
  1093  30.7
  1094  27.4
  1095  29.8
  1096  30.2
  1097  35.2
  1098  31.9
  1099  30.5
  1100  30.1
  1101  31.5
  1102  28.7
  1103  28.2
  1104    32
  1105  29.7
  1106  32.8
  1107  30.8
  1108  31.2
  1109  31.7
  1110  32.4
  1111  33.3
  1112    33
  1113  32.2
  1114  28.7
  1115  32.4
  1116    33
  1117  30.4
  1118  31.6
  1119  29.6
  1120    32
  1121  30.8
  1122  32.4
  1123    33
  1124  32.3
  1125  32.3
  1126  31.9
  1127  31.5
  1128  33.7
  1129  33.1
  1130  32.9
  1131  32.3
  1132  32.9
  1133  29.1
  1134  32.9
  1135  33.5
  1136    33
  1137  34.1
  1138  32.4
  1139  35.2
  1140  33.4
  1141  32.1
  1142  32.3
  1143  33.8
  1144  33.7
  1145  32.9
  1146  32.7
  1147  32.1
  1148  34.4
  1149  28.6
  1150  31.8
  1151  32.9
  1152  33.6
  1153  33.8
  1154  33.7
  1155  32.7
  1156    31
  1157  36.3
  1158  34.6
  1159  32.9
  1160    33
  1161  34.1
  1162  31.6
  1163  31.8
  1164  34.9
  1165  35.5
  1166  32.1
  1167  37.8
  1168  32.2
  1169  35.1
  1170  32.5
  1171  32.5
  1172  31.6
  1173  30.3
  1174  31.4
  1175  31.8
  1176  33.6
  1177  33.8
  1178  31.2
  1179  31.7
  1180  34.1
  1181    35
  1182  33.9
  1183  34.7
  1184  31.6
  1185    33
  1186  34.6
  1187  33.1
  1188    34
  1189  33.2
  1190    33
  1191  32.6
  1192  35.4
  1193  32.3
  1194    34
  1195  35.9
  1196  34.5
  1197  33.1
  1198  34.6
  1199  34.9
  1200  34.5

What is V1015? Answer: 1013 N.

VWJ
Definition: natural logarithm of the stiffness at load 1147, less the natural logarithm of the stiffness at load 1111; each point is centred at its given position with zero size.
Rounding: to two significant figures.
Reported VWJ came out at -0.037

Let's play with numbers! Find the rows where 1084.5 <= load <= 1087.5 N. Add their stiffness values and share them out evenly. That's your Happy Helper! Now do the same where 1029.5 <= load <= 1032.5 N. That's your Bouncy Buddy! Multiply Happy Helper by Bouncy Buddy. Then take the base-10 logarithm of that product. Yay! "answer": 2.96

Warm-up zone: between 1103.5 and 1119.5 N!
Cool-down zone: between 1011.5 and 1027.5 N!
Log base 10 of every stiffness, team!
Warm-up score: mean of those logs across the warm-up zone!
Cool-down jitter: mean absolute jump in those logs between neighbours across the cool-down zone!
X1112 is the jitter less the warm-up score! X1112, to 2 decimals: -1.47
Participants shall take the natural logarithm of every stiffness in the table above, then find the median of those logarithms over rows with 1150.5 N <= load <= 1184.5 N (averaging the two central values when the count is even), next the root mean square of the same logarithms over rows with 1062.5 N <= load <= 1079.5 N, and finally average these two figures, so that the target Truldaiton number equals 3.45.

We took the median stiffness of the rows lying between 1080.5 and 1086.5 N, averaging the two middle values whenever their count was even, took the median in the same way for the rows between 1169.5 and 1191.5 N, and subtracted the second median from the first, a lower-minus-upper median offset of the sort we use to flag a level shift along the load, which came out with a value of -2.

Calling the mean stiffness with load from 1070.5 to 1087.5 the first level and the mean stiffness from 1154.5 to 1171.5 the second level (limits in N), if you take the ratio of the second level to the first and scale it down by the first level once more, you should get 0.036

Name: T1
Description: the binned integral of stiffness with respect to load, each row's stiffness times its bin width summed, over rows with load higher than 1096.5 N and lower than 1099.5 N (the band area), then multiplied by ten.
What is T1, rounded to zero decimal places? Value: 976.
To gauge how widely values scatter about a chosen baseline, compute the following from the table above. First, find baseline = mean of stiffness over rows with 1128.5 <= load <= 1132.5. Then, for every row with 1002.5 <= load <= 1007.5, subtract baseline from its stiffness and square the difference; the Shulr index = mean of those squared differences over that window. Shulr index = 2.9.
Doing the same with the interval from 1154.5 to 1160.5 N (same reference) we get 3.1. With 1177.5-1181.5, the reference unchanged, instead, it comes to 2.6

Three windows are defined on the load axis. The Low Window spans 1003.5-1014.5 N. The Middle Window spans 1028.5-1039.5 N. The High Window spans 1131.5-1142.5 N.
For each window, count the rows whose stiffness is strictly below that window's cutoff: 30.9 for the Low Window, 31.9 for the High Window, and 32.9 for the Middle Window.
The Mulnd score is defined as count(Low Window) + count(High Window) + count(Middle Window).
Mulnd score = 15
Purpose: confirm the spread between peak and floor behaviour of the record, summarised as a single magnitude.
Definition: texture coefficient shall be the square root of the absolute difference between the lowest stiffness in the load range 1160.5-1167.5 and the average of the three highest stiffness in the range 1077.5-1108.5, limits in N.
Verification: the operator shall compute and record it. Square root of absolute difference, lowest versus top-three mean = 1.4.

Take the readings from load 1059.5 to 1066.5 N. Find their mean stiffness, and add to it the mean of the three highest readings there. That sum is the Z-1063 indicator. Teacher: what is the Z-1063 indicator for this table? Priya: 62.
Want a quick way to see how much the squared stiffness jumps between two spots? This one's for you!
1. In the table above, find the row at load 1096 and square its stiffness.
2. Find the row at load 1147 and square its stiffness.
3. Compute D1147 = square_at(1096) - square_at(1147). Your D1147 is -118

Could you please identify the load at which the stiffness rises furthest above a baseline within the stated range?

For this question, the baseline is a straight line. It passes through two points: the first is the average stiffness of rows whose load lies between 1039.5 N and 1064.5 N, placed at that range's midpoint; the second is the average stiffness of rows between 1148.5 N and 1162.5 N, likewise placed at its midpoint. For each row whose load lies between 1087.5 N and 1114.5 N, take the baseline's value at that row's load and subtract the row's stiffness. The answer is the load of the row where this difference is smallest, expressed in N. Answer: 1097 N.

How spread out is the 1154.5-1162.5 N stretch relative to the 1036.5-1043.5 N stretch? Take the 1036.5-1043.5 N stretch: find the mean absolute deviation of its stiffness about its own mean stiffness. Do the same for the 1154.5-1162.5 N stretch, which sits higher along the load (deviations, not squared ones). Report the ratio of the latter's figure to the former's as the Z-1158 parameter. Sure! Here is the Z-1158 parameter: 1.1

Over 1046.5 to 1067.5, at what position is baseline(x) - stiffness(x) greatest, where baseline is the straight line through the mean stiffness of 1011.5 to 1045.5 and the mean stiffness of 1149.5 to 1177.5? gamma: 1049 N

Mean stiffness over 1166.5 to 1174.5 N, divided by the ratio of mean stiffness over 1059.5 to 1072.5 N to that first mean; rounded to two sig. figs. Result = 35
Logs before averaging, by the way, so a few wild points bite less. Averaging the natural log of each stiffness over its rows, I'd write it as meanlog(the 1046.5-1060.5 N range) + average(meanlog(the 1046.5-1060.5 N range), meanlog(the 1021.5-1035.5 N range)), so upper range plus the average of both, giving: 6.84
